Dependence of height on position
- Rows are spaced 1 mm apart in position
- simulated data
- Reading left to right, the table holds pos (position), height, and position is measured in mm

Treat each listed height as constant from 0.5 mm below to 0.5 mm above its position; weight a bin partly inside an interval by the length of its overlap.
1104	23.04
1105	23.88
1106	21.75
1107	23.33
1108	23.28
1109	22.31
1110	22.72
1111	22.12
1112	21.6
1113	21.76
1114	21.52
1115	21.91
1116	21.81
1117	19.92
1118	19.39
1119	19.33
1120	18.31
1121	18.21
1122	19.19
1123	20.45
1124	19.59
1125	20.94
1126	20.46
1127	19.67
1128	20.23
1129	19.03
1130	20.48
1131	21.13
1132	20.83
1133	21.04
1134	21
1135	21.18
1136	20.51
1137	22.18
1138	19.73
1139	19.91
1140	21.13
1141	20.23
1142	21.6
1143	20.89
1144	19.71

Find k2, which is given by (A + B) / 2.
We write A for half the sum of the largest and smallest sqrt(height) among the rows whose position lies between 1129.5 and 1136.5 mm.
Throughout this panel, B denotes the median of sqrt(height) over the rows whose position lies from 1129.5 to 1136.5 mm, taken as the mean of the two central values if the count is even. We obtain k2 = 4.57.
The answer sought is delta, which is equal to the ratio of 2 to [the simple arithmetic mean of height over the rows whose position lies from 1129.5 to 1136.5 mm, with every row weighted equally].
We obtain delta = 0.096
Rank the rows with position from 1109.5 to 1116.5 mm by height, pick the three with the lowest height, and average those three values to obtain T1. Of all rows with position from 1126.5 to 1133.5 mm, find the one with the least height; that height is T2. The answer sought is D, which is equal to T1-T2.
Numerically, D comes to 2.6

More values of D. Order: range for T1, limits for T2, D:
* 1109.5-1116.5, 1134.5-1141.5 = 1.9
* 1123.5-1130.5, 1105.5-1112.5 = -2.2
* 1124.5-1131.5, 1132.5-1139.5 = -0.1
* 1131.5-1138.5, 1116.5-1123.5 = 2.1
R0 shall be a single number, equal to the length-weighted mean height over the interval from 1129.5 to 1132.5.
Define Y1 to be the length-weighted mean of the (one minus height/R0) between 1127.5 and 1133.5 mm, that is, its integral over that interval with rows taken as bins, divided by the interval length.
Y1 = 0.02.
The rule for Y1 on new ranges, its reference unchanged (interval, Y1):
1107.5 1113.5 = -0.07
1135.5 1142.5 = 0.00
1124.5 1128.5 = 0.02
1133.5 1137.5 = -0.02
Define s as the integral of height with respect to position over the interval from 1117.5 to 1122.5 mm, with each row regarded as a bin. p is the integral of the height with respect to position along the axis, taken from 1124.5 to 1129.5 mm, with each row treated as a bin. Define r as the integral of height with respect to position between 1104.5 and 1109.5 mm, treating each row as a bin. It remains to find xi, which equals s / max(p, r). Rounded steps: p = 100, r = 115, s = 94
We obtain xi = 0.82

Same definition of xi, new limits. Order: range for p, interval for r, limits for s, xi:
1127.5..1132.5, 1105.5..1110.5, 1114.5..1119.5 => 0.90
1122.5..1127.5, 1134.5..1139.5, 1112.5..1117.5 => 1.03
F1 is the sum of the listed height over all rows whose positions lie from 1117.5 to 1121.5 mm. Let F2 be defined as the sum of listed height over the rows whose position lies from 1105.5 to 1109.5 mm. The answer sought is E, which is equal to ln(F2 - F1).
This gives 2.7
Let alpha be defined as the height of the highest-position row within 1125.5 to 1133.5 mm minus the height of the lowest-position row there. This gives 0.6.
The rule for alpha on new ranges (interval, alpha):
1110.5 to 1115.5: -0.2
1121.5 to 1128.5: 1.0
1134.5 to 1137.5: 1.0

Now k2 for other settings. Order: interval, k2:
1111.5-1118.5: 4.59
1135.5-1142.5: 4.55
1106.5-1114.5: 4.72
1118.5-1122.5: 4.33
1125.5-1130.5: 4.47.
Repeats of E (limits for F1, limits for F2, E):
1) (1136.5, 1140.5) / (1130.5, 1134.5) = 0.0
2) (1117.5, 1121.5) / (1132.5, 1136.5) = 2.1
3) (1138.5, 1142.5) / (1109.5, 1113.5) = 1.7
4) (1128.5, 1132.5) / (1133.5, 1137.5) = 1.2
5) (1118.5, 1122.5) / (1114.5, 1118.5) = 2.1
